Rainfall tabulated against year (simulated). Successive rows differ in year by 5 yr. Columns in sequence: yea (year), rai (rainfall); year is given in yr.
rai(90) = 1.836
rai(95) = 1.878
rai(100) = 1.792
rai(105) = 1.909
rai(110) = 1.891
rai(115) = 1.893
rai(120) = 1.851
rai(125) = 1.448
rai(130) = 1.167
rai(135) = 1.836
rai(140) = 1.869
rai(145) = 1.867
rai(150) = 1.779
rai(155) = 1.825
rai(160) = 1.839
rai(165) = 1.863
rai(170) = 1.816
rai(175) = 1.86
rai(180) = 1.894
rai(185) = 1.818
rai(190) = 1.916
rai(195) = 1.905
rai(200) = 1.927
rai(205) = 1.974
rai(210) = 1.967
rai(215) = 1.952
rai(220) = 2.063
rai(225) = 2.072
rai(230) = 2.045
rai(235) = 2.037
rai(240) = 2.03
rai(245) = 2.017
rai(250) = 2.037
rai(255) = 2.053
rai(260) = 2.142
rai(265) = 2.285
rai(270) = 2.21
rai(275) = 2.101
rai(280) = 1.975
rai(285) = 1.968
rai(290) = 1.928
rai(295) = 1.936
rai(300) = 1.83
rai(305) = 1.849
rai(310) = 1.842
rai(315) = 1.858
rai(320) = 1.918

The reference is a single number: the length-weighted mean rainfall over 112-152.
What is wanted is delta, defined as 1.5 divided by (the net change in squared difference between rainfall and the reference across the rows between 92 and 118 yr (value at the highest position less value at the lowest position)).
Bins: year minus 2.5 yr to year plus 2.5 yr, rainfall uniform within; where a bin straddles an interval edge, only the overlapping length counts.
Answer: 294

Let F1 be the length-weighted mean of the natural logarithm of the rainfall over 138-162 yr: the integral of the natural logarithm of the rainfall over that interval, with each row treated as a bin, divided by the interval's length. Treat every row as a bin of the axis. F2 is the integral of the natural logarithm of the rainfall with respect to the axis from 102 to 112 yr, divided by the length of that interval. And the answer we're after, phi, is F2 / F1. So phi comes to 1.05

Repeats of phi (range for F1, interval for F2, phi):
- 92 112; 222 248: 1.14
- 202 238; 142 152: 0.86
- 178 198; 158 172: 0.96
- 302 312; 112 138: 0.79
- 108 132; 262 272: 1.66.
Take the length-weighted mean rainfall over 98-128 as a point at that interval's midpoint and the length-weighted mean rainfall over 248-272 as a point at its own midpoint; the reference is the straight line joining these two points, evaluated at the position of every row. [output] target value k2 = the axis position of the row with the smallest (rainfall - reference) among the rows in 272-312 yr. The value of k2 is 310 yr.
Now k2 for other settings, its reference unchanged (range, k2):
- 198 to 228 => 215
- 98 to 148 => 130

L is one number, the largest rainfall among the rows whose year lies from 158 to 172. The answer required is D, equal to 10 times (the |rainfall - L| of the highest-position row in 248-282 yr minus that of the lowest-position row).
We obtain -0.6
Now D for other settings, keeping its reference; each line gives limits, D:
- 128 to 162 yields -6.7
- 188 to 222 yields 1.5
